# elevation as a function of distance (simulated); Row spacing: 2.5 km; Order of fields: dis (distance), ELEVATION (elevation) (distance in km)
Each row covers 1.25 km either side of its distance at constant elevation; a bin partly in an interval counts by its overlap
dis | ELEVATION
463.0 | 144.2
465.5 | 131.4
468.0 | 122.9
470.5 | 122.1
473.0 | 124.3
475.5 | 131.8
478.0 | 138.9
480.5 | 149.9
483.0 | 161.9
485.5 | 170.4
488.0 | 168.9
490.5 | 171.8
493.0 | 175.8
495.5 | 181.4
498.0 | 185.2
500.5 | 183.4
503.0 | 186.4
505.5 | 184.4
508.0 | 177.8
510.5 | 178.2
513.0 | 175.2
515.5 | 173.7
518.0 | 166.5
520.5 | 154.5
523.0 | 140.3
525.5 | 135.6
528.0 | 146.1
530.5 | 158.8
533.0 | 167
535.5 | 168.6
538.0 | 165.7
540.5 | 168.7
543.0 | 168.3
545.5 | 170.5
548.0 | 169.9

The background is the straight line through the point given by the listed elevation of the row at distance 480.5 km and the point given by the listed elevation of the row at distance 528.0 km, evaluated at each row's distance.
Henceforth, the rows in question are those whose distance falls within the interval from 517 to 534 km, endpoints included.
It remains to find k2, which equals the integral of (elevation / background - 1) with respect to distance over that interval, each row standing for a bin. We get 0.7 km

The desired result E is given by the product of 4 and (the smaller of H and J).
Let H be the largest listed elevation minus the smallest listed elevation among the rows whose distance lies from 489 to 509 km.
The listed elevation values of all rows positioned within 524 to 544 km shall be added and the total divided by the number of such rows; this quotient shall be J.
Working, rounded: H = 15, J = 160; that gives 58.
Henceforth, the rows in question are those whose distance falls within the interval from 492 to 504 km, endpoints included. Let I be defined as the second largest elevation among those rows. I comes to 185.2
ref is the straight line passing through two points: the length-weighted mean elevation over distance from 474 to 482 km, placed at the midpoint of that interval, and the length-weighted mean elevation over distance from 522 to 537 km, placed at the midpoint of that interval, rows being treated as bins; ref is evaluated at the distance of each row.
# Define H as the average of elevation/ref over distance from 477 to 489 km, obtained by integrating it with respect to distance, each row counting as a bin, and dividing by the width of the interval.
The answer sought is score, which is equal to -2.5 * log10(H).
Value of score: -0.12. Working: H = 1.12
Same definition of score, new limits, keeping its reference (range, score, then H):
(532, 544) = -0.08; 1.08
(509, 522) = -0.13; 1.13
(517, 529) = 0.02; 0.98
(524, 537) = -0.01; 1.01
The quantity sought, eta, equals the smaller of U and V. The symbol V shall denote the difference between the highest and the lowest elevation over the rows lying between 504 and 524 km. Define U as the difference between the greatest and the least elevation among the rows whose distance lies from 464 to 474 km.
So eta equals 9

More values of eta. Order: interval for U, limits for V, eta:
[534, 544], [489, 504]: 3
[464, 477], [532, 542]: 3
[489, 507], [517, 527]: 15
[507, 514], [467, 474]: 2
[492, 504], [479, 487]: 11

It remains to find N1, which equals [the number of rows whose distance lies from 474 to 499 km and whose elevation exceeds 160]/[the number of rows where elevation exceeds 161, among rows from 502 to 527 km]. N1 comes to 1.0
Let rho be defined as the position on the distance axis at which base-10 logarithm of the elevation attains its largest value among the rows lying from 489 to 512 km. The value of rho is 503.0 km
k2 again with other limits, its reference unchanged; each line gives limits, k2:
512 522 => 1.3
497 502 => 1.2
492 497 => 1.0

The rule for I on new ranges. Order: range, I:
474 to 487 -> 161.9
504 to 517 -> 178.2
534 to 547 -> 168.7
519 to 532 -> 154.5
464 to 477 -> 131.4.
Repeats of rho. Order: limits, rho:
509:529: 510.5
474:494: 493.0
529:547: 545.5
